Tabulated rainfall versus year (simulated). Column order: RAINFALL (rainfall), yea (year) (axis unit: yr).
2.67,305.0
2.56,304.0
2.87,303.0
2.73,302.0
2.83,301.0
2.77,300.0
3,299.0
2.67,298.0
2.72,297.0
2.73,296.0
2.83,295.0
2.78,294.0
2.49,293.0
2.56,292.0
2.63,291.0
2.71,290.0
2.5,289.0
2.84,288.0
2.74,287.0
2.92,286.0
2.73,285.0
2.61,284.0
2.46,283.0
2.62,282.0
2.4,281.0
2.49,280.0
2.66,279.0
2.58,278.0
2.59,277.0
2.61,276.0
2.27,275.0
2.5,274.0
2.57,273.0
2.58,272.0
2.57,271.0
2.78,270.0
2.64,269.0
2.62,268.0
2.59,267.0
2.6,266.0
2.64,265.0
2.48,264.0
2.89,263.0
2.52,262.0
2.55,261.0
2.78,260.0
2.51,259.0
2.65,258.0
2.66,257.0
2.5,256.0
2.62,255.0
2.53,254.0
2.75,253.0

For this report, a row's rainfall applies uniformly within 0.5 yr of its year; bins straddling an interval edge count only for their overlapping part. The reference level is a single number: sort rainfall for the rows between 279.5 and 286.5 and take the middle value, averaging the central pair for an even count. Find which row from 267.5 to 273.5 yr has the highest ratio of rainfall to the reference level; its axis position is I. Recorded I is 270.0 yr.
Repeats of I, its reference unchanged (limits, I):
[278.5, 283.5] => 279.0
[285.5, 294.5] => 286.0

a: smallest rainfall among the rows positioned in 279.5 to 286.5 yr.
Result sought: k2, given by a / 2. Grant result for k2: 1.20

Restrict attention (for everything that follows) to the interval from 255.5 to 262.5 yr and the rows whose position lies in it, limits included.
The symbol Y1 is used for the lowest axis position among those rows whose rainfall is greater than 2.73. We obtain 260.0 yr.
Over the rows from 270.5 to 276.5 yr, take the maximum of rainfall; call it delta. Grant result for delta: 2.61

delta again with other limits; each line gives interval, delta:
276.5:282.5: 2.66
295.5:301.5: 3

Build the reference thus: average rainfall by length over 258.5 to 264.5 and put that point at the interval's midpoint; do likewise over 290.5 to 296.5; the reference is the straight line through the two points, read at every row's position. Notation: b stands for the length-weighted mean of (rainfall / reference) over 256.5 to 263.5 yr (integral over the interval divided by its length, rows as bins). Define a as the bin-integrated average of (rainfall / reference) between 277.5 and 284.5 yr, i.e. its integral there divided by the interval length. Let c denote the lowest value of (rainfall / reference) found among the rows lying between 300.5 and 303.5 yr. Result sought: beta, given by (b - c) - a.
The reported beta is -0.97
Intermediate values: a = 0.96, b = 1.01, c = 1.02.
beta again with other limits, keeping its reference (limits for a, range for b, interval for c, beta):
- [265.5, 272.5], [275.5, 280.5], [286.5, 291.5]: -0.96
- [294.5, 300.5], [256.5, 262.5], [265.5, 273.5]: -1.02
